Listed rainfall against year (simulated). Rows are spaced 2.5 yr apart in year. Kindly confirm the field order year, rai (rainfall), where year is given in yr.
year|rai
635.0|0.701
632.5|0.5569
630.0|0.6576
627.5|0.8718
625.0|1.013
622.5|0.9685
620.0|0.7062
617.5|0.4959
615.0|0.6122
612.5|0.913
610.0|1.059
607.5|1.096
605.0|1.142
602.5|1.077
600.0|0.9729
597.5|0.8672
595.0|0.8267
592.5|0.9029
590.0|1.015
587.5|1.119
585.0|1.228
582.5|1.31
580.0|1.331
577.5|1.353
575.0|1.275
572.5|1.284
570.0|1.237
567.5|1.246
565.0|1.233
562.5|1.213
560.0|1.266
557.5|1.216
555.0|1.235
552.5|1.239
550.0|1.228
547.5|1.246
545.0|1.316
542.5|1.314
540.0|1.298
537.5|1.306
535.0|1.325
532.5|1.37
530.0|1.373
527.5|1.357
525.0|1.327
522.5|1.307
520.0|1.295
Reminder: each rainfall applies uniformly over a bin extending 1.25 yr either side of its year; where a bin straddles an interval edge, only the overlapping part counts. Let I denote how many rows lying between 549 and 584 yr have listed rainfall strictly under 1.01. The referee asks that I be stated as 0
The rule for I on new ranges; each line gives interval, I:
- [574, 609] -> 4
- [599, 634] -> 9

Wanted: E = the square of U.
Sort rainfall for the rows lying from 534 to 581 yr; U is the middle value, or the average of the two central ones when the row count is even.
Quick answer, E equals 1.6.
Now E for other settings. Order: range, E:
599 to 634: 0.9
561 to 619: 1.3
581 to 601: 1.0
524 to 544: 1.8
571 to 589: 1.6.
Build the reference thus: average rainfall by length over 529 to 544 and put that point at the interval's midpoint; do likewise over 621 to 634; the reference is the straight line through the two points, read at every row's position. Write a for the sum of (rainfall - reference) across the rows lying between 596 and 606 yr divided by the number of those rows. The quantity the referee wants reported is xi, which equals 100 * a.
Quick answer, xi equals 6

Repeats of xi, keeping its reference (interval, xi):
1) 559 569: 7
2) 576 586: 23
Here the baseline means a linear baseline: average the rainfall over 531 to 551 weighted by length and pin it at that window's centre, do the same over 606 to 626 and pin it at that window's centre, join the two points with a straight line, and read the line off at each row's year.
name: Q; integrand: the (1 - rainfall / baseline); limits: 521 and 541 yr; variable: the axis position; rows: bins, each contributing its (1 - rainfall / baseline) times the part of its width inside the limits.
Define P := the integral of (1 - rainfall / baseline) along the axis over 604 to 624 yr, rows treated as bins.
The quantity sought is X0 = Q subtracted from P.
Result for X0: -0.3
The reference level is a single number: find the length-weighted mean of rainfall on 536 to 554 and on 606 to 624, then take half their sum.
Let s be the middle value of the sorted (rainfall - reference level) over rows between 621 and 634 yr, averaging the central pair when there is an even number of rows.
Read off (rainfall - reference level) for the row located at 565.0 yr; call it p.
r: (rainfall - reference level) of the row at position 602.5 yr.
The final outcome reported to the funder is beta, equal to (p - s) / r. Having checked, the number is 22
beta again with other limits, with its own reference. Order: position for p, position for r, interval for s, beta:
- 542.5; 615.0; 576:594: 0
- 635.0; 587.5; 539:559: -9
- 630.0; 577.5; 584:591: -2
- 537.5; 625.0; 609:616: -8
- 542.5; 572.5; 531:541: 0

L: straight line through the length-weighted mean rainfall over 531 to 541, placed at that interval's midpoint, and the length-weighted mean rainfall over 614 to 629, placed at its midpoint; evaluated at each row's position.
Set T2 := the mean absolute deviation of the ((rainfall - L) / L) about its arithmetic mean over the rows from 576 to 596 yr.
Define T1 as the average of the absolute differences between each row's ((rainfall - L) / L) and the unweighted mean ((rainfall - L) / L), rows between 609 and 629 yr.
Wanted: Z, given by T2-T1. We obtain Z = -0.086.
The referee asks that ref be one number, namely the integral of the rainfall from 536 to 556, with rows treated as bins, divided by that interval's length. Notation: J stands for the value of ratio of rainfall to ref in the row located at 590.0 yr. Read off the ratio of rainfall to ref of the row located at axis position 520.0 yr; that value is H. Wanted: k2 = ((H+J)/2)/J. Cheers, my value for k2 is 1.14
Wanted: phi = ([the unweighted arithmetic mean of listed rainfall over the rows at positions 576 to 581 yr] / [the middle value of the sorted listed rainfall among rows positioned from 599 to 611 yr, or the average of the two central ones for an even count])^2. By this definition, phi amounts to 1.6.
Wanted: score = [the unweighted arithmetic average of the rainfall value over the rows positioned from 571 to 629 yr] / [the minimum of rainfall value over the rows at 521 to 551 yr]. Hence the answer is 0.8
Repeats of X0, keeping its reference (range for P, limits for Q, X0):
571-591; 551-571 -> -2.4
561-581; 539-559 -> -2.5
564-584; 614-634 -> -5.0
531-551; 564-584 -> 3.2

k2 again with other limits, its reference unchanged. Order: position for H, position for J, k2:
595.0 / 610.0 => 0.89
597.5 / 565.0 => 0.85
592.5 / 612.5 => 0.99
